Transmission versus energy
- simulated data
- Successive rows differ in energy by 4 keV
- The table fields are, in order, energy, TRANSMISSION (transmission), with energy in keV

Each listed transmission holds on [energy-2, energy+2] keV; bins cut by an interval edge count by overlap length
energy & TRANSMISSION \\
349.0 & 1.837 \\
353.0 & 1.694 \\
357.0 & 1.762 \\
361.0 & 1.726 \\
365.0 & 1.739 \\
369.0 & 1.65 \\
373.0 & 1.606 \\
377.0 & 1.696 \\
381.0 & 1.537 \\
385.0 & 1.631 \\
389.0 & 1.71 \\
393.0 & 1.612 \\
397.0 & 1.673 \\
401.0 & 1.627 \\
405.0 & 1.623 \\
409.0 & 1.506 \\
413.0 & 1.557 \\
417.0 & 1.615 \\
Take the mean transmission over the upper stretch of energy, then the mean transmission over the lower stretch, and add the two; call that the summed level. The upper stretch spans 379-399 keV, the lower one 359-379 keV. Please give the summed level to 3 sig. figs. 3.32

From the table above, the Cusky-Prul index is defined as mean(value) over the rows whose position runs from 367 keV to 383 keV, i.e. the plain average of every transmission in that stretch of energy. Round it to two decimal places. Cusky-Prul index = 1.62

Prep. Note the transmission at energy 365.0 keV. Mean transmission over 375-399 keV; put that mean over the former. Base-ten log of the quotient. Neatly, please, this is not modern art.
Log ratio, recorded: -0.025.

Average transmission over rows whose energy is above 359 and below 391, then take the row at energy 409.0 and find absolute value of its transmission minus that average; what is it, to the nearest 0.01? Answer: 0.16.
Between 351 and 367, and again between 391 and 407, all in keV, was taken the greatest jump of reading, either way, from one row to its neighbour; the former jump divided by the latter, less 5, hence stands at -3.9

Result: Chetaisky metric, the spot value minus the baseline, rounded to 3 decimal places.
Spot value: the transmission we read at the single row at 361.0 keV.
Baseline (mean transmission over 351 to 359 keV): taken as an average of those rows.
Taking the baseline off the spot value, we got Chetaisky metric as -0.002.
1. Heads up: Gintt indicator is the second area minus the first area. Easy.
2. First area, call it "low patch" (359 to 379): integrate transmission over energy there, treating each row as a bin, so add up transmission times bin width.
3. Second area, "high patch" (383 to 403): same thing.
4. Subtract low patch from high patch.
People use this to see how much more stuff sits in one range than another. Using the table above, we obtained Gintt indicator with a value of -1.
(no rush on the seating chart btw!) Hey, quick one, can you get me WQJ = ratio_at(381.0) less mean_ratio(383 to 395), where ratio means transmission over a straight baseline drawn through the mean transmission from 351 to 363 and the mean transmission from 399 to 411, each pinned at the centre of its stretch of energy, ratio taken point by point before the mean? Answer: -0.083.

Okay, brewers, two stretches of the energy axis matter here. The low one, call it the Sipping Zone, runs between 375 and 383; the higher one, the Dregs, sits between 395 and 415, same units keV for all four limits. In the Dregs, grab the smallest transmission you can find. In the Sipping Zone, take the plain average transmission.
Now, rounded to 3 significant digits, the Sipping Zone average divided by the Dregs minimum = 1.07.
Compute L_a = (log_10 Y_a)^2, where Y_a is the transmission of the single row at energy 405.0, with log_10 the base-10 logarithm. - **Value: 0.044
